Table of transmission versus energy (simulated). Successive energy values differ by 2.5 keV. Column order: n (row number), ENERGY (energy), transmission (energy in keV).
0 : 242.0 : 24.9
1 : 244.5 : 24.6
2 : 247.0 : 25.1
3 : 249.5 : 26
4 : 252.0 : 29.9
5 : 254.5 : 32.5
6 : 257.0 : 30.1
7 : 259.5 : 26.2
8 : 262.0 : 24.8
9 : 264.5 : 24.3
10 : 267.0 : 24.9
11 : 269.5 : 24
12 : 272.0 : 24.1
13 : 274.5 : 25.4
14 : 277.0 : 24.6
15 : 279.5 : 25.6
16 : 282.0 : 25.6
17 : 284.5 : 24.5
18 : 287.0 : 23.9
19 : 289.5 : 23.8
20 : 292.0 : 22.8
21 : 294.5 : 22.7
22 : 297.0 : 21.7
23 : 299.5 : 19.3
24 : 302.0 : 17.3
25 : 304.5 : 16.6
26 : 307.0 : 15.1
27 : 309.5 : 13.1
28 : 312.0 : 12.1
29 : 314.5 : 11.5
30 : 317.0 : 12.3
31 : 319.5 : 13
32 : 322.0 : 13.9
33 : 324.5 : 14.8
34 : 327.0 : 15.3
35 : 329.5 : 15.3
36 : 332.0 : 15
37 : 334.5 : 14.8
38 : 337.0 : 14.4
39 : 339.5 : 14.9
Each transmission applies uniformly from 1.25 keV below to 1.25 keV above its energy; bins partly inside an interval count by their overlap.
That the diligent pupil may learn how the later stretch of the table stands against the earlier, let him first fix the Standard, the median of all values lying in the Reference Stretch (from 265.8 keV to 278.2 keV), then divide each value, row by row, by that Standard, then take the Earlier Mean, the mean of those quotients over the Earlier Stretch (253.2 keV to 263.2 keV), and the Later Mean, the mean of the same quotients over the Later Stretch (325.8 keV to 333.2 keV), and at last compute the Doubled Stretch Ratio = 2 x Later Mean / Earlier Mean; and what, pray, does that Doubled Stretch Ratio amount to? 1.1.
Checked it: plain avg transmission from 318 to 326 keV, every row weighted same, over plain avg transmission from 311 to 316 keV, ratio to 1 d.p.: 1.2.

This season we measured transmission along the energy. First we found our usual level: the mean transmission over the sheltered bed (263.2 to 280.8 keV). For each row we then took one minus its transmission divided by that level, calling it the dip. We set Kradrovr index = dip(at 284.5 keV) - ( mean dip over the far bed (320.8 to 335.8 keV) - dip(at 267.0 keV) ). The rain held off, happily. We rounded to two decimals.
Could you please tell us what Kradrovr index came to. -0.40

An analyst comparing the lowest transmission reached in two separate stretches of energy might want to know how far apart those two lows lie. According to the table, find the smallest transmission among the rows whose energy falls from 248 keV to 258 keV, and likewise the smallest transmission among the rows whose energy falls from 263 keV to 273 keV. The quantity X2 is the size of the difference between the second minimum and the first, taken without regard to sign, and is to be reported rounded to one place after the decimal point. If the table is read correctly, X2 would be 2.0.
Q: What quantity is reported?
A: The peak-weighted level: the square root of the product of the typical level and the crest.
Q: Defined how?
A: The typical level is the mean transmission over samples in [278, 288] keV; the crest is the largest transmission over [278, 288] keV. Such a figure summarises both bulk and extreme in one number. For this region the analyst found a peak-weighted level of 25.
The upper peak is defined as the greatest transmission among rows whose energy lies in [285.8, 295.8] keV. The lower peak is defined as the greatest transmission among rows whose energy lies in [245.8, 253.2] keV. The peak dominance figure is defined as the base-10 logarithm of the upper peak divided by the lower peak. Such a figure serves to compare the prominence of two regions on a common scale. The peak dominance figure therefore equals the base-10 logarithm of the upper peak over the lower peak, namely -0.10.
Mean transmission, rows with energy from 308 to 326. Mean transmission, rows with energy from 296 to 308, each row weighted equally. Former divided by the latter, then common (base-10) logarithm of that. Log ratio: -0.14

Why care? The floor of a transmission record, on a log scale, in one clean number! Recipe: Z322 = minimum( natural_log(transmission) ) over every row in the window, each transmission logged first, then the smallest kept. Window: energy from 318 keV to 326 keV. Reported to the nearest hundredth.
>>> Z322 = 2.56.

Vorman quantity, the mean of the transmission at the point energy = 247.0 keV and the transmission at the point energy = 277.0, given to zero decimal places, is 25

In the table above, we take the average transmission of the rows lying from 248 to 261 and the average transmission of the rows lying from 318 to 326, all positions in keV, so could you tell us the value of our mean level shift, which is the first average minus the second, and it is 15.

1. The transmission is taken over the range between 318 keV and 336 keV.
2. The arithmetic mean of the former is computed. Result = 14.6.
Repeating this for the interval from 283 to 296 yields 23.5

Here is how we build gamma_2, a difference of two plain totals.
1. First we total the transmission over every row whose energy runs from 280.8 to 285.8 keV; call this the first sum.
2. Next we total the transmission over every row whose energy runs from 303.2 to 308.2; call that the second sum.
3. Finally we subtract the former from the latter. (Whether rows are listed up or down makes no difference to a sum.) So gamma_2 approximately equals -18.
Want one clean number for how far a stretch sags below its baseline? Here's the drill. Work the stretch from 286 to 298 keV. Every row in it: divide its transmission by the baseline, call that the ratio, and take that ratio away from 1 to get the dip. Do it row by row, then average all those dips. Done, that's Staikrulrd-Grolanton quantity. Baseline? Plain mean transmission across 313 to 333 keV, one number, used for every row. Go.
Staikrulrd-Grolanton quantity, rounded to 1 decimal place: -0.7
